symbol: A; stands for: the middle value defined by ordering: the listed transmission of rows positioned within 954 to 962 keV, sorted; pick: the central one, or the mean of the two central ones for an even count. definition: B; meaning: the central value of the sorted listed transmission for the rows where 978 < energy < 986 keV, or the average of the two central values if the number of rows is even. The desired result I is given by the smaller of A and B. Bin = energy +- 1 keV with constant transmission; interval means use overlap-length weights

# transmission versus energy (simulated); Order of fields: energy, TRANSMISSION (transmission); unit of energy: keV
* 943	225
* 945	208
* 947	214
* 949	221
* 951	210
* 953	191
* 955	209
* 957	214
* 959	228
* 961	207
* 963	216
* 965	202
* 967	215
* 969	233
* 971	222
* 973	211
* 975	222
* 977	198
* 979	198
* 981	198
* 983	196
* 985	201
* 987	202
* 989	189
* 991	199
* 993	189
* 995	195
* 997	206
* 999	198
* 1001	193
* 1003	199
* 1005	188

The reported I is 198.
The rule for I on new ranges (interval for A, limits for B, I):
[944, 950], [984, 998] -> 199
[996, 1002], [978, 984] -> 198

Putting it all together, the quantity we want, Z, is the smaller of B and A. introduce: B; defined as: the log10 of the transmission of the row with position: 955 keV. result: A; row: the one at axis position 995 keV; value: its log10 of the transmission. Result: 2.29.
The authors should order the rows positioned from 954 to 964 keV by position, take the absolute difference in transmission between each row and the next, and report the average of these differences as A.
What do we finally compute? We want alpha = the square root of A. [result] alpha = 3.5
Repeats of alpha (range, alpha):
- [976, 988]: 1.3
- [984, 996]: 2.8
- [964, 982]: 3.3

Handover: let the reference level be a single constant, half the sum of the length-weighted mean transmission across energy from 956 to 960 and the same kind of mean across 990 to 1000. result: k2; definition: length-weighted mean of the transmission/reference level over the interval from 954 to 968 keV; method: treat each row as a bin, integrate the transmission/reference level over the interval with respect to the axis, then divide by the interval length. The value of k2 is 1.02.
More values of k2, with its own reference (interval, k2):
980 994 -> 0.94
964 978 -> 1.03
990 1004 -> 0.94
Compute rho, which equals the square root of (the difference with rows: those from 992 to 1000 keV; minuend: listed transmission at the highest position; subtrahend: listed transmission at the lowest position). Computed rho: 3.0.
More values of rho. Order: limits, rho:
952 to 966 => 3.3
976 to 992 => 1.0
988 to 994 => 0.0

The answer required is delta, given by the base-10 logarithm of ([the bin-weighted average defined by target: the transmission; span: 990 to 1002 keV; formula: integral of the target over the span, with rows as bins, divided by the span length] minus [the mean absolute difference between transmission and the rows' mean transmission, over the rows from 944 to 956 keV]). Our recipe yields 2.28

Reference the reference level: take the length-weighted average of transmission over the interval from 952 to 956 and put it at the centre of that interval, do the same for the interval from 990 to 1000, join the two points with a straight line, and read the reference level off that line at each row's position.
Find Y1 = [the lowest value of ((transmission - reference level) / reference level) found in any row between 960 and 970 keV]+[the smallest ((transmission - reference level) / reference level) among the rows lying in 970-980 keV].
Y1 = 0.01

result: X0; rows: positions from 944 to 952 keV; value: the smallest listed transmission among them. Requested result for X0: 208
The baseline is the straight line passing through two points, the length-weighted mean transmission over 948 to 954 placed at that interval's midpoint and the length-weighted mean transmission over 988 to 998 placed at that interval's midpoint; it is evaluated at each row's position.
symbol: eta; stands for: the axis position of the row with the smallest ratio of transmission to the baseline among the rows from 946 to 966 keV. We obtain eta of 953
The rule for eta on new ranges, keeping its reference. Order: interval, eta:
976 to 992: 989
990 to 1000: 993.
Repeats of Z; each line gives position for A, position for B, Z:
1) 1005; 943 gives 2.27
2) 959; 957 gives 2.33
